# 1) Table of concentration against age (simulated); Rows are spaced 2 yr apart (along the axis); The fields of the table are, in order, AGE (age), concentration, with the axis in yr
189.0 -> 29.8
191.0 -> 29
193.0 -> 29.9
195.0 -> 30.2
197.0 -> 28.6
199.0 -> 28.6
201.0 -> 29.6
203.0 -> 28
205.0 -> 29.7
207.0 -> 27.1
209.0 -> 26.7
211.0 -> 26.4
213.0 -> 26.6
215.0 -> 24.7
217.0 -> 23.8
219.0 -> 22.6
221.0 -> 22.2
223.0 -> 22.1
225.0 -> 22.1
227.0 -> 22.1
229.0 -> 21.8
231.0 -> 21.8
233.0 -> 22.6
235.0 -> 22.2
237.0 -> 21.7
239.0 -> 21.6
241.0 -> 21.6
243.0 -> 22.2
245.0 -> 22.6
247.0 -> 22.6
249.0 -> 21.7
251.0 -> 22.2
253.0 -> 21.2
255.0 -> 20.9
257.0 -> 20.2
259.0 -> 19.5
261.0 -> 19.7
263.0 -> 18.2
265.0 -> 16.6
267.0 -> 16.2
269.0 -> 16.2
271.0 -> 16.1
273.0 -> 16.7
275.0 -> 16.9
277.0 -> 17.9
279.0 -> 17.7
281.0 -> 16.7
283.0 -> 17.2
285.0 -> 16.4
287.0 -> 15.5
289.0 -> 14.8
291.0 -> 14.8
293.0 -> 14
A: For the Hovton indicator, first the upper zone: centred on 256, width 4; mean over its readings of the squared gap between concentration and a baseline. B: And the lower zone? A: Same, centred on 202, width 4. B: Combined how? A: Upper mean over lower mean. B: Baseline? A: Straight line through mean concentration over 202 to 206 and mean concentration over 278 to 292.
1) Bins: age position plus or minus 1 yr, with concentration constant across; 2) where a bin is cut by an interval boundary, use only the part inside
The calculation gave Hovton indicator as 0.11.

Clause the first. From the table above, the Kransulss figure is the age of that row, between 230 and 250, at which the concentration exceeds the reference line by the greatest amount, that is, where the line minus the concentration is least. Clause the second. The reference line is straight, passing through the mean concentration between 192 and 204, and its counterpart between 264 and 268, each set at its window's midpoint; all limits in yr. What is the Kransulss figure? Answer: 247.0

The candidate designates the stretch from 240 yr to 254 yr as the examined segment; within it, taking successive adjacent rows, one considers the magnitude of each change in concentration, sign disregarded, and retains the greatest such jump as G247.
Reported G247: 1.00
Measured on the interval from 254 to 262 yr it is 0.70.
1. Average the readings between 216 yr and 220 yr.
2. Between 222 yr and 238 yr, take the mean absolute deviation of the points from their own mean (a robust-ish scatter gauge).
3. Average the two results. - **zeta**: 11.7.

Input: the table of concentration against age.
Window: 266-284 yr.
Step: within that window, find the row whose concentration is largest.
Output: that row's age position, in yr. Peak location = 277.0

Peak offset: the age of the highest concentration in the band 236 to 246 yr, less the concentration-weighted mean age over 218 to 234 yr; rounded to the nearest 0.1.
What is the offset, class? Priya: 19.0 yr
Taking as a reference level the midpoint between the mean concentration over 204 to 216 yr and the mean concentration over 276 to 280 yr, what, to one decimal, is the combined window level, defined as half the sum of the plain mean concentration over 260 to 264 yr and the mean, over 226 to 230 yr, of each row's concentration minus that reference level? 9.3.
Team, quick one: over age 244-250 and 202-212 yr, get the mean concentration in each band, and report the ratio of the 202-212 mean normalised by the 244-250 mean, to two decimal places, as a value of 1.24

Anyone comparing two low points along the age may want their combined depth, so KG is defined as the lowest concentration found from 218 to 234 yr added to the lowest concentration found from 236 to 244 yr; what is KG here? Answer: 43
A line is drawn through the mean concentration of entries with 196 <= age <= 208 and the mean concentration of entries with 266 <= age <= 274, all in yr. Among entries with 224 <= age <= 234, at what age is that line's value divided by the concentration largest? 225.0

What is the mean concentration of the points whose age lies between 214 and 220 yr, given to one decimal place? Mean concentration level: 23.7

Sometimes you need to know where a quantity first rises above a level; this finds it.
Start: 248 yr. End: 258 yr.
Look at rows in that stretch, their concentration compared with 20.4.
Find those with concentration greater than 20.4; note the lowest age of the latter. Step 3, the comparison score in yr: 249.0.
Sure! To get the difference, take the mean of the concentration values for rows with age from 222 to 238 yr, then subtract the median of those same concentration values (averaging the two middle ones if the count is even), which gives -0.050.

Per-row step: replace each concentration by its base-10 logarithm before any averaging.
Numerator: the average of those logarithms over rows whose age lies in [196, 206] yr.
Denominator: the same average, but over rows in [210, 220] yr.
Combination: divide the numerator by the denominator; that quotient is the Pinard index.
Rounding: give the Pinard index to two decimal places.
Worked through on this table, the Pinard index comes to 1.05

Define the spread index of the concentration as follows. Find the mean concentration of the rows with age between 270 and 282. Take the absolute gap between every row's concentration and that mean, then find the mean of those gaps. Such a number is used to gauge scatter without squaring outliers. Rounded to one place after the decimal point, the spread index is 0.5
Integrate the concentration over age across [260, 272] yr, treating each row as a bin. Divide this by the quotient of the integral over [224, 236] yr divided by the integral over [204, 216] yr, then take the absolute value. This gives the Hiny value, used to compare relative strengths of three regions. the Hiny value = 250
